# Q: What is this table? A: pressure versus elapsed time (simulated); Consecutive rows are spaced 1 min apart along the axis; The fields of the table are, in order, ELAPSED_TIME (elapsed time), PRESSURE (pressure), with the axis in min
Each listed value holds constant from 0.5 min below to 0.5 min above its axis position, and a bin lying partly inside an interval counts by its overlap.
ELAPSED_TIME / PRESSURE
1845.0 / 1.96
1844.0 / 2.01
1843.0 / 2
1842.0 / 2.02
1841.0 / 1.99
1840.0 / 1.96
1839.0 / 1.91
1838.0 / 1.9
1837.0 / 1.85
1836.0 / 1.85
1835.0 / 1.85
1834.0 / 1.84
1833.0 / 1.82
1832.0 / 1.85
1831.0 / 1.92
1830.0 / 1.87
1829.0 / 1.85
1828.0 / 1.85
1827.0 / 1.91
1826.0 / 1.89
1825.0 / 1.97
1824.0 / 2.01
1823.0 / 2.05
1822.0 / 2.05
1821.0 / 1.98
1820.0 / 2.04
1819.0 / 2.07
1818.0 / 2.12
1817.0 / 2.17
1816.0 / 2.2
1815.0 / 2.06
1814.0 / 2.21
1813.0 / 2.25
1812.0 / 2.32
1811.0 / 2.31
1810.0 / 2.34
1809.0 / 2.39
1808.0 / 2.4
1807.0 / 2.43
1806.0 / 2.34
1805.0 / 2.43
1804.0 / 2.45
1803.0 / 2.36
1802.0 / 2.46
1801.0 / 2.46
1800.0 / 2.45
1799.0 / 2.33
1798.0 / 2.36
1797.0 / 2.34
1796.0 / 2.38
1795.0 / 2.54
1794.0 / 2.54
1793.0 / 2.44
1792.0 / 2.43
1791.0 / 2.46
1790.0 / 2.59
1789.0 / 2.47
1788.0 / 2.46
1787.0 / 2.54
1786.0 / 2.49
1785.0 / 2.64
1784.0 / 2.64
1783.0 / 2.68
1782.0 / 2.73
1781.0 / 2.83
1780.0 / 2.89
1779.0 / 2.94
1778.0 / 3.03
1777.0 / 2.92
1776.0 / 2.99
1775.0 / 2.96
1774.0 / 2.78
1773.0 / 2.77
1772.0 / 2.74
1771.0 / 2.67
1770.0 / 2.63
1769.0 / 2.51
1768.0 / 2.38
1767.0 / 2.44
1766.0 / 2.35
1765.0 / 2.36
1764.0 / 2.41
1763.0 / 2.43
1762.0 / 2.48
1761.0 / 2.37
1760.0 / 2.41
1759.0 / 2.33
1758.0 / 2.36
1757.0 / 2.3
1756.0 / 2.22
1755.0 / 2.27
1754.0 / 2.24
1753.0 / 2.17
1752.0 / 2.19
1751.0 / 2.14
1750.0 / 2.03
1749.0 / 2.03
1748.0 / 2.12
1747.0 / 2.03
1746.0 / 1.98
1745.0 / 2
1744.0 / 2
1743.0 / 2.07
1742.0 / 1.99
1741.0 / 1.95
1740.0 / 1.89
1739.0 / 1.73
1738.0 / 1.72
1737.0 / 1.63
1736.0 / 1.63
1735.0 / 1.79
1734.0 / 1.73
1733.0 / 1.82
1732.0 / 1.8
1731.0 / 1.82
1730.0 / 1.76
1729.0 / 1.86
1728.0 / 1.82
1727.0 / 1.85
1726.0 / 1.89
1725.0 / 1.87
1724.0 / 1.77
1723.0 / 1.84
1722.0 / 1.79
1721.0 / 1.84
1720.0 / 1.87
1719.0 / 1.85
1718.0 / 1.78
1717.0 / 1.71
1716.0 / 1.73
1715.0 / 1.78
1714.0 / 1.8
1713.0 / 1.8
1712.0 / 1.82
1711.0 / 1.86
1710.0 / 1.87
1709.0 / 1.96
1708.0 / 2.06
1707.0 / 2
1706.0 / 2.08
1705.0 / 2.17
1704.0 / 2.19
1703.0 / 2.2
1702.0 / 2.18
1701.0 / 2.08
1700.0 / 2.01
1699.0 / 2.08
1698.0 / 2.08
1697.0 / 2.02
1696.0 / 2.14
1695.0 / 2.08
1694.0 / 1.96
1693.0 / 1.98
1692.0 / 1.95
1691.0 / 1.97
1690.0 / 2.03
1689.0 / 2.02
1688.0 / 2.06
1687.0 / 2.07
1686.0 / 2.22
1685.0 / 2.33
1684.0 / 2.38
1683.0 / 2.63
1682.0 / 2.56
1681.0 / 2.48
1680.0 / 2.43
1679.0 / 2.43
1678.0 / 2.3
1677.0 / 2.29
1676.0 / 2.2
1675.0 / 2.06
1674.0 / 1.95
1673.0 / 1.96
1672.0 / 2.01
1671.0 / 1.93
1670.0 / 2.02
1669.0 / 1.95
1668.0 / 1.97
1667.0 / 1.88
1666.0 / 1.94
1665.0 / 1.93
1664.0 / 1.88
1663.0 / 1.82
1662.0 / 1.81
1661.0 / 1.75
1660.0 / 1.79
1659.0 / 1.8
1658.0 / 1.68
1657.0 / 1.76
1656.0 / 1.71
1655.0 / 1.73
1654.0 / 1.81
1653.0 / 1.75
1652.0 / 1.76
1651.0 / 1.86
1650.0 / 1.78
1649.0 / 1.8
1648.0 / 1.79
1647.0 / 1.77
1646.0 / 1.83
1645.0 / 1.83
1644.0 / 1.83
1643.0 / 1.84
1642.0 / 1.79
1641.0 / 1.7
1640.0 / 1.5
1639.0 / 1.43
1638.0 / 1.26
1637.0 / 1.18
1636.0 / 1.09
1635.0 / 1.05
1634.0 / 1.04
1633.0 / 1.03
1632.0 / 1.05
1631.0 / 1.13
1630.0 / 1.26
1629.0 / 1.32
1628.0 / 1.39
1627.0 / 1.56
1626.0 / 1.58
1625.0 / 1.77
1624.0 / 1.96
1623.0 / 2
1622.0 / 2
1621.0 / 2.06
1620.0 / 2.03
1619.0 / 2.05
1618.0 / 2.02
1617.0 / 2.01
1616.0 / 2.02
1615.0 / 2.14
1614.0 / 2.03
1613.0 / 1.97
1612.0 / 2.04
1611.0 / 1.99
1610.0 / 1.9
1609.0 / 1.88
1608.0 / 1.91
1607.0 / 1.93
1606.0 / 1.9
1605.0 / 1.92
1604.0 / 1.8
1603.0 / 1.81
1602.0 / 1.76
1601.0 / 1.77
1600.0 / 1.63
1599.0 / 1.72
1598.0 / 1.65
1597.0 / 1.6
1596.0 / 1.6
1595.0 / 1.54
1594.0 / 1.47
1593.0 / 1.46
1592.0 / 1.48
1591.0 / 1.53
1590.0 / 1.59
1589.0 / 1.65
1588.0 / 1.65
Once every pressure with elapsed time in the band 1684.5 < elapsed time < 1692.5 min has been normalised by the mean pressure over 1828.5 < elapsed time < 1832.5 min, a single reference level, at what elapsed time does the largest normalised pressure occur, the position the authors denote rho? 1685.0 min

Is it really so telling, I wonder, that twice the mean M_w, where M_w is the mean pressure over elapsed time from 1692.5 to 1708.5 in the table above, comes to 4.2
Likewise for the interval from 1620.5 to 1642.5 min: 2.9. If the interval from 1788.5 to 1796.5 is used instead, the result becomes 5.0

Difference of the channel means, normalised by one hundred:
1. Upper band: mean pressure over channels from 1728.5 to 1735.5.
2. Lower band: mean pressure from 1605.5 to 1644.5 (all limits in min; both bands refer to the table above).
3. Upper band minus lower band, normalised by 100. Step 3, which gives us 0.001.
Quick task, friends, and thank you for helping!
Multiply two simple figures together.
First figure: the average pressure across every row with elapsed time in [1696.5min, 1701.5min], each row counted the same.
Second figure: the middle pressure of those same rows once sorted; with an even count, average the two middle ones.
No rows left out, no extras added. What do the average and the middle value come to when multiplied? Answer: 4.3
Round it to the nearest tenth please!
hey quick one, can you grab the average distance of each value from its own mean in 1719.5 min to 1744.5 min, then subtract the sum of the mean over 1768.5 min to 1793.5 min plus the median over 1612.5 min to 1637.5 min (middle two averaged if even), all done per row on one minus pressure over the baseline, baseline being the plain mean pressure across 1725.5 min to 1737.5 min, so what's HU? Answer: 0.5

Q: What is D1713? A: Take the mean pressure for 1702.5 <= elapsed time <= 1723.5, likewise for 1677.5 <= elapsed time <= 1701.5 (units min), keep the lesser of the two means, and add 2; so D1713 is 3.90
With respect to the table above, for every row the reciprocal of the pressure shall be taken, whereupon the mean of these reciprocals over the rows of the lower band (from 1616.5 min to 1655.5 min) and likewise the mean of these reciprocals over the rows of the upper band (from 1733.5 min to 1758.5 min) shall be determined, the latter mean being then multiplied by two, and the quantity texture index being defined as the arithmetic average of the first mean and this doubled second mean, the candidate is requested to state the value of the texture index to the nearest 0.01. 0.83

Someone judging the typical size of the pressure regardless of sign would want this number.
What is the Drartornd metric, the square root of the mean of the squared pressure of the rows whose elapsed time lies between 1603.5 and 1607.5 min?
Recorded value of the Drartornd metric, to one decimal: 1.9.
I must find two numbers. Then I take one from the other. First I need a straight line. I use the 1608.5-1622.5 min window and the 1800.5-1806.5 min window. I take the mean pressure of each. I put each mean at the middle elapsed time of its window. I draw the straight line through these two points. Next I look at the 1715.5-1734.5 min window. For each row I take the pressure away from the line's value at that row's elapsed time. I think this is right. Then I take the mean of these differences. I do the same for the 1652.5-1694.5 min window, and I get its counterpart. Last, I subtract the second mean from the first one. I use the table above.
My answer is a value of 0.33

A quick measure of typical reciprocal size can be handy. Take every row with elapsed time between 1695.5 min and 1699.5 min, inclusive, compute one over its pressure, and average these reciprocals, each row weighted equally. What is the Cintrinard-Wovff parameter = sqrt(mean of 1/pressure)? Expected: 0.69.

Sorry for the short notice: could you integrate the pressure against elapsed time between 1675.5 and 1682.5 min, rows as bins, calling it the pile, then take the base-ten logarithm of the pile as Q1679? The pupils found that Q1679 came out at 1.22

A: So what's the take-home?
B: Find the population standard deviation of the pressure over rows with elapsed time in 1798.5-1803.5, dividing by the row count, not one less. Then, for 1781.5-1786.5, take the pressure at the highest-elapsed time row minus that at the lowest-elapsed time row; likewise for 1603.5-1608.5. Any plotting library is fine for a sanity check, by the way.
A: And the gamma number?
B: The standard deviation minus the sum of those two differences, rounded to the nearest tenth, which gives 0.2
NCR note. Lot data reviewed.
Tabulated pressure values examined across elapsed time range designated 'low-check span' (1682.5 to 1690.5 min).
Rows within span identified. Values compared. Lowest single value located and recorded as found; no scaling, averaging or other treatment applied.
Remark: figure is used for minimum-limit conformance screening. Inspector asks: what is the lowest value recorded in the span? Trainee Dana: 2.02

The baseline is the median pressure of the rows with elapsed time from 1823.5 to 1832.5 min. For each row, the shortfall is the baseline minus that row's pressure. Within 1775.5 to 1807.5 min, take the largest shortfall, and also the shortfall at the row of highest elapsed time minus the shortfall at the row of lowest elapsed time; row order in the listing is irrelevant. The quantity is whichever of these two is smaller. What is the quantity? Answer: -0.44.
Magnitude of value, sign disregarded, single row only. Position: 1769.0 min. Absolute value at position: 2.5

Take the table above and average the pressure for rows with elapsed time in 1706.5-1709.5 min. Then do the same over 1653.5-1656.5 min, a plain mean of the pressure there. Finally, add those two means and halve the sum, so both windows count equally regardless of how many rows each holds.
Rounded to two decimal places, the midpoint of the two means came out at 1.88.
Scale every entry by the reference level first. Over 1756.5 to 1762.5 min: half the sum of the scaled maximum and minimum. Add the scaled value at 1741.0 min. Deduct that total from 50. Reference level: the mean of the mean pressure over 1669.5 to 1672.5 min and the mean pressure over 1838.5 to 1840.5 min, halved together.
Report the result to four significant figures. 47.79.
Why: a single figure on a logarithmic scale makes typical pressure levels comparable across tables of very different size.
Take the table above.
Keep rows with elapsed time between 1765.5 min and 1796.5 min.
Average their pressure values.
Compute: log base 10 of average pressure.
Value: 0.42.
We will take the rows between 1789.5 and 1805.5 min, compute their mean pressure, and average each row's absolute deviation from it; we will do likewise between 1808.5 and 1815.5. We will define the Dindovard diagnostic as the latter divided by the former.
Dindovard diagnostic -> 1.5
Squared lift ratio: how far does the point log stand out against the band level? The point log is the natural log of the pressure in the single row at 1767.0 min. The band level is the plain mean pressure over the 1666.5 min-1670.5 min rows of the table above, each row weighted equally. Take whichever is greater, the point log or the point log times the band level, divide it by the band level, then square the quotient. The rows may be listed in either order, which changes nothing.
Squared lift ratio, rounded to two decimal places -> 0.80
